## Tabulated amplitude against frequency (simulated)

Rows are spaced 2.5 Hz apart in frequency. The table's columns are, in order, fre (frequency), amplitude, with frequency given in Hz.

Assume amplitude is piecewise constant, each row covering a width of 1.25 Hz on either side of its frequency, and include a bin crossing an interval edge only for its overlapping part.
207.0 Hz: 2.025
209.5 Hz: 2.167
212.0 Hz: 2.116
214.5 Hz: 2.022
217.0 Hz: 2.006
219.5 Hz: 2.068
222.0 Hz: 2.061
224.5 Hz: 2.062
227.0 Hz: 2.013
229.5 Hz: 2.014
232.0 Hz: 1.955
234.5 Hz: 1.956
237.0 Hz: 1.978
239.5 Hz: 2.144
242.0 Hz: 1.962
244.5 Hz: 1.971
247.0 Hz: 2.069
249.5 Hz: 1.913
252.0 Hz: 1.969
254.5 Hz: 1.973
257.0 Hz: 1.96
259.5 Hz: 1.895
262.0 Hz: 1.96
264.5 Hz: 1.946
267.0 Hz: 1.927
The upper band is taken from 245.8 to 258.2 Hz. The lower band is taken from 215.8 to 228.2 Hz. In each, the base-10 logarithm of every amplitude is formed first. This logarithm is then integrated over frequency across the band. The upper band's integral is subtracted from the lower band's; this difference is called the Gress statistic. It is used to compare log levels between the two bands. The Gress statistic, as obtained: 0.18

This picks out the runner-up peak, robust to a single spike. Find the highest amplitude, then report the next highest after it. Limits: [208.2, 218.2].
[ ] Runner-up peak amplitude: 2.116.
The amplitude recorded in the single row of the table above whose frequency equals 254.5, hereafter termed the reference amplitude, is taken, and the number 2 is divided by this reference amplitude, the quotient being 1.01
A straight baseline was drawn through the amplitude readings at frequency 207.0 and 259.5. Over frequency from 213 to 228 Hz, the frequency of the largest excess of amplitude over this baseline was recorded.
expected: 224.5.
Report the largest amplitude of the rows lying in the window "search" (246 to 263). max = 2.069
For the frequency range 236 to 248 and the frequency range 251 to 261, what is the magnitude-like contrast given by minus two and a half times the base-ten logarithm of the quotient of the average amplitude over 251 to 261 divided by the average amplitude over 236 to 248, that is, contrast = 0.041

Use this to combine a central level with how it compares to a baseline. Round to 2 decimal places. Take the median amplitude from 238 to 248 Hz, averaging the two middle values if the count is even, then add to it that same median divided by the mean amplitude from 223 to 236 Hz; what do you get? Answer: 3.03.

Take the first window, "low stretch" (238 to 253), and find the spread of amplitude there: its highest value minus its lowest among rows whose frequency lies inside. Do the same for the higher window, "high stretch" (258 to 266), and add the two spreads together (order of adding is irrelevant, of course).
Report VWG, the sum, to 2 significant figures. 0.30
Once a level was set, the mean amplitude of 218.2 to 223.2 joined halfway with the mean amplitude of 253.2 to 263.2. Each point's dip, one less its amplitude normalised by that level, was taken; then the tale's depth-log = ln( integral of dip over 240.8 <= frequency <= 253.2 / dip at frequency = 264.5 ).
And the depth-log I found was 1.8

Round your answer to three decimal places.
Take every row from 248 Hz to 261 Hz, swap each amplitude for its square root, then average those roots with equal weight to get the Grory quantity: 1.394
